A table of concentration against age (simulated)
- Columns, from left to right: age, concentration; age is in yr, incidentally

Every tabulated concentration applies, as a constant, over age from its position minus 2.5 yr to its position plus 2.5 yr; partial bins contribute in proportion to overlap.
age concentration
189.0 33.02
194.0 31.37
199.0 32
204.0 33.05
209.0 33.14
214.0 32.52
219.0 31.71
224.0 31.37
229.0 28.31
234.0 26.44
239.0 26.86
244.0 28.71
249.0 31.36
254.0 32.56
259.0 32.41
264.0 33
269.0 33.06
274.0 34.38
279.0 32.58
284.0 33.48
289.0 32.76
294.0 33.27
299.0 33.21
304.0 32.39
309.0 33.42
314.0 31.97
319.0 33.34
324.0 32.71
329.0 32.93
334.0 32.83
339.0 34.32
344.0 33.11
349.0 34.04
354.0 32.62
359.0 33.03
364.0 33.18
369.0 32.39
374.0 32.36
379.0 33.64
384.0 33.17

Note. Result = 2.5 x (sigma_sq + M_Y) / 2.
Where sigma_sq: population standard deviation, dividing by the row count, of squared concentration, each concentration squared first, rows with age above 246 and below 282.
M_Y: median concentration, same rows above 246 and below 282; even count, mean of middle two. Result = 110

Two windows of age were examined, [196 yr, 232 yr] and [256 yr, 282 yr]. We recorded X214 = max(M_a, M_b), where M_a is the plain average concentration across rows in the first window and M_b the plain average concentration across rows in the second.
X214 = 33.1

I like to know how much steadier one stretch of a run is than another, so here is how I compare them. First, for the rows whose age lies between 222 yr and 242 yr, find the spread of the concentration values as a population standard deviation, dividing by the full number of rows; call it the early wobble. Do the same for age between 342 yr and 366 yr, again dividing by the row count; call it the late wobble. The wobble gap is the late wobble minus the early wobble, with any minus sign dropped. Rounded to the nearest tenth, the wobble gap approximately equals 1.5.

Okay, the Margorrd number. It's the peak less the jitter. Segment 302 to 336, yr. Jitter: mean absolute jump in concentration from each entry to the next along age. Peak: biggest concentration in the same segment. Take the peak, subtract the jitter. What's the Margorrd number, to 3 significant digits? 32.6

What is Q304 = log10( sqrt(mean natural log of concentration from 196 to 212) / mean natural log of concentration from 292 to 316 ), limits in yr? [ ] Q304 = -0.272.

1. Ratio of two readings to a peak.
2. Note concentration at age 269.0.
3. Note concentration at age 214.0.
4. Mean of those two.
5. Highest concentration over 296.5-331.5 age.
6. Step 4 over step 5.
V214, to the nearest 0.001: 0.981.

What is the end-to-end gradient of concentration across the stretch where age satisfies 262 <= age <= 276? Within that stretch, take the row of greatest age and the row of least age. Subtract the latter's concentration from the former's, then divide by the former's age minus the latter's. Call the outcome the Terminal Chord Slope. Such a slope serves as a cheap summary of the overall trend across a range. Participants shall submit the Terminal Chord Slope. 0.138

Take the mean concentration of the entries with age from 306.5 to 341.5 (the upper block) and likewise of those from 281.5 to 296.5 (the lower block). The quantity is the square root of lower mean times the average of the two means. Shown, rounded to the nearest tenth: 33.1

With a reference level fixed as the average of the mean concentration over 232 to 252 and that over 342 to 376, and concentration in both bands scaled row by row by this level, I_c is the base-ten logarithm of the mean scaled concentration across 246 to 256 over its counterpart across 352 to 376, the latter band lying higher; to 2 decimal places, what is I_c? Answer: -0.01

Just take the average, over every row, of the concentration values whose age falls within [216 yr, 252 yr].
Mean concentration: 29.3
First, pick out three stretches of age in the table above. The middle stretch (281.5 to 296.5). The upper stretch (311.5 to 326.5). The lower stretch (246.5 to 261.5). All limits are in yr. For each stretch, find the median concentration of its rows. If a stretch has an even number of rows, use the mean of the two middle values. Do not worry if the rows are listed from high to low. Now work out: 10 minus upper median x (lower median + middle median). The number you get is -2138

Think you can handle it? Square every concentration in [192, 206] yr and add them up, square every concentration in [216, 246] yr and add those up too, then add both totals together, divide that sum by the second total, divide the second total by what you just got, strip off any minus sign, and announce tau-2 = 3117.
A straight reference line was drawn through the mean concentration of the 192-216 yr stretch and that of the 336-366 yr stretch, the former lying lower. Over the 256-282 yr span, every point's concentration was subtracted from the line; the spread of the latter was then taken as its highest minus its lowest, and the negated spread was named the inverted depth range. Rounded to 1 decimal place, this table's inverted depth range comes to -1.9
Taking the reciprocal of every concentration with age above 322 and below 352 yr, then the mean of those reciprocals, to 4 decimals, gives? 0.0300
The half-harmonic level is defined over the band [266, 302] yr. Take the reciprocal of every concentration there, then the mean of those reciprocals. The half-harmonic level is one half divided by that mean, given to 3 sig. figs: 16.6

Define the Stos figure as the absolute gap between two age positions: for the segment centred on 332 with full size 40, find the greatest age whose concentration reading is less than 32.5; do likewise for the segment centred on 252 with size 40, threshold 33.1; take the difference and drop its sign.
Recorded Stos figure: 45 yr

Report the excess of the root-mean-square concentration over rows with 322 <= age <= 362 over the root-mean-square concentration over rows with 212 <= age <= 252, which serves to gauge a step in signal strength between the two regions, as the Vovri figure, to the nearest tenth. 3.5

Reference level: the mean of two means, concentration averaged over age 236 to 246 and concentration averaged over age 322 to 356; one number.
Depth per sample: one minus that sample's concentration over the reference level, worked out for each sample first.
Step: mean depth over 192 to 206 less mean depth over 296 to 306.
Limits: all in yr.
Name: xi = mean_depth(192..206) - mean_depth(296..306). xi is 0.02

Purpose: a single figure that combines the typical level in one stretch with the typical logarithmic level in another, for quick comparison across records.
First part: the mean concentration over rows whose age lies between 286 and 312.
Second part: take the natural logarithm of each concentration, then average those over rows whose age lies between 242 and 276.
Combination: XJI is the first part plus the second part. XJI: 36.5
